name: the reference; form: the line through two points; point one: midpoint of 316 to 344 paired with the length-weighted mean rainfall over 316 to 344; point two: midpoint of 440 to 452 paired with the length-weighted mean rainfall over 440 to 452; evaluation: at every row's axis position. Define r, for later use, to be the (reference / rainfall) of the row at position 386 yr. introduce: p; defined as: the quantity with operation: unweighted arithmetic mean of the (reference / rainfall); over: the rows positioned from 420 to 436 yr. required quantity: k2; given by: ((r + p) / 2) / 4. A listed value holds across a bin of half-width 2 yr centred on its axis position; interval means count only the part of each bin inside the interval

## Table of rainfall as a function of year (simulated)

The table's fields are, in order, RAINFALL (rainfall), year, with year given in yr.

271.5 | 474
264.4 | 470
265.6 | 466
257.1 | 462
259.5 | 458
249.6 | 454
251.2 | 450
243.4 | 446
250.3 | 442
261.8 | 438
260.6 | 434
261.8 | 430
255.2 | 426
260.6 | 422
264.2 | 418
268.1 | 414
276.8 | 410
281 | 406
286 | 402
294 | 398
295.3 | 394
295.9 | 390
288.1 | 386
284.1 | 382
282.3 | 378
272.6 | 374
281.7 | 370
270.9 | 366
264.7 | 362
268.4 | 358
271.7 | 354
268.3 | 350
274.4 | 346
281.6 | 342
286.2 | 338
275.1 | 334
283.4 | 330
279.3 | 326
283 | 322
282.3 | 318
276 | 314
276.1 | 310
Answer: 0.237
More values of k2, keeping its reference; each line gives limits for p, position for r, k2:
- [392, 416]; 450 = 0.238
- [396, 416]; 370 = 0.235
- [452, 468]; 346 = 0.245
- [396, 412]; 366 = 0.240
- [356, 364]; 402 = 0.242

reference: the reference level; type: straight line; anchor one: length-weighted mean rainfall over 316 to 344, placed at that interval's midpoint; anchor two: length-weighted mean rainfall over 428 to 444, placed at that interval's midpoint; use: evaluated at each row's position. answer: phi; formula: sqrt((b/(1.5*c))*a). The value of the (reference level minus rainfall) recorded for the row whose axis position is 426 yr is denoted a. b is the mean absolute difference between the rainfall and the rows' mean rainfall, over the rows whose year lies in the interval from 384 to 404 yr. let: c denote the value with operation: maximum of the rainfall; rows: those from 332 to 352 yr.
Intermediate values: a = 5.6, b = 3.85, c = 286.2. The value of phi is 0.22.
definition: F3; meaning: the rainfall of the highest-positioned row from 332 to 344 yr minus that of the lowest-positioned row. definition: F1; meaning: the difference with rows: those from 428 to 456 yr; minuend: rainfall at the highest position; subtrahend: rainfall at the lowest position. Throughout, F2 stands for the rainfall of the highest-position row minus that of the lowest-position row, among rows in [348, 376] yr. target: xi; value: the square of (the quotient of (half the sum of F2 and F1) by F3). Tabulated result 0.4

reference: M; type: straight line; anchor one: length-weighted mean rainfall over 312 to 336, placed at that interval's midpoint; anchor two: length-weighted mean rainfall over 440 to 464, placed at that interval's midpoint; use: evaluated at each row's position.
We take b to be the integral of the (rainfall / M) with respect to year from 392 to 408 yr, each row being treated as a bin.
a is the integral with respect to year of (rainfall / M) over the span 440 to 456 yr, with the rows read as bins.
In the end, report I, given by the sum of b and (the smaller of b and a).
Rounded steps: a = 15.7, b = 17.6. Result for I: 33.3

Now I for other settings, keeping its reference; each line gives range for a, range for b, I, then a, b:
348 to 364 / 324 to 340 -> 31.9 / 15.7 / 16.2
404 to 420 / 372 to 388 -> 33.6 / 16.7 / 16.8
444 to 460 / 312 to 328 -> 31.9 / 15.9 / 16.0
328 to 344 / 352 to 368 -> 31.6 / 16.3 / 15.8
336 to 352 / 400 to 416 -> 33.1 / 16.1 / 17.0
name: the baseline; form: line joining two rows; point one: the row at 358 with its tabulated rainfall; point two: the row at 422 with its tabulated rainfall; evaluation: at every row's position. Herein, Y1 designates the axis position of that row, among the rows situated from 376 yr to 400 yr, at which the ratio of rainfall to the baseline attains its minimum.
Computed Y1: 378 yr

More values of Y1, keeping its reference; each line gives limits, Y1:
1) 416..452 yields 446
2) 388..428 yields 426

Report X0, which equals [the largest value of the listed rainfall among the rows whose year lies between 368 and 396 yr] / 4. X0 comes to 74.0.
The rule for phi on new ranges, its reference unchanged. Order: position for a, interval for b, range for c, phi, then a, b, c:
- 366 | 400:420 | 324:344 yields 0.22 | 2.9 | 7.26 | 286.2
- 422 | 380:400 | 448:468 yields 0.11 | 1.1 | 4.30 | 265.6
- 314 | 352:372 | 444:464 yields 0.31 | 9.0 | 4.18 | 259.5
